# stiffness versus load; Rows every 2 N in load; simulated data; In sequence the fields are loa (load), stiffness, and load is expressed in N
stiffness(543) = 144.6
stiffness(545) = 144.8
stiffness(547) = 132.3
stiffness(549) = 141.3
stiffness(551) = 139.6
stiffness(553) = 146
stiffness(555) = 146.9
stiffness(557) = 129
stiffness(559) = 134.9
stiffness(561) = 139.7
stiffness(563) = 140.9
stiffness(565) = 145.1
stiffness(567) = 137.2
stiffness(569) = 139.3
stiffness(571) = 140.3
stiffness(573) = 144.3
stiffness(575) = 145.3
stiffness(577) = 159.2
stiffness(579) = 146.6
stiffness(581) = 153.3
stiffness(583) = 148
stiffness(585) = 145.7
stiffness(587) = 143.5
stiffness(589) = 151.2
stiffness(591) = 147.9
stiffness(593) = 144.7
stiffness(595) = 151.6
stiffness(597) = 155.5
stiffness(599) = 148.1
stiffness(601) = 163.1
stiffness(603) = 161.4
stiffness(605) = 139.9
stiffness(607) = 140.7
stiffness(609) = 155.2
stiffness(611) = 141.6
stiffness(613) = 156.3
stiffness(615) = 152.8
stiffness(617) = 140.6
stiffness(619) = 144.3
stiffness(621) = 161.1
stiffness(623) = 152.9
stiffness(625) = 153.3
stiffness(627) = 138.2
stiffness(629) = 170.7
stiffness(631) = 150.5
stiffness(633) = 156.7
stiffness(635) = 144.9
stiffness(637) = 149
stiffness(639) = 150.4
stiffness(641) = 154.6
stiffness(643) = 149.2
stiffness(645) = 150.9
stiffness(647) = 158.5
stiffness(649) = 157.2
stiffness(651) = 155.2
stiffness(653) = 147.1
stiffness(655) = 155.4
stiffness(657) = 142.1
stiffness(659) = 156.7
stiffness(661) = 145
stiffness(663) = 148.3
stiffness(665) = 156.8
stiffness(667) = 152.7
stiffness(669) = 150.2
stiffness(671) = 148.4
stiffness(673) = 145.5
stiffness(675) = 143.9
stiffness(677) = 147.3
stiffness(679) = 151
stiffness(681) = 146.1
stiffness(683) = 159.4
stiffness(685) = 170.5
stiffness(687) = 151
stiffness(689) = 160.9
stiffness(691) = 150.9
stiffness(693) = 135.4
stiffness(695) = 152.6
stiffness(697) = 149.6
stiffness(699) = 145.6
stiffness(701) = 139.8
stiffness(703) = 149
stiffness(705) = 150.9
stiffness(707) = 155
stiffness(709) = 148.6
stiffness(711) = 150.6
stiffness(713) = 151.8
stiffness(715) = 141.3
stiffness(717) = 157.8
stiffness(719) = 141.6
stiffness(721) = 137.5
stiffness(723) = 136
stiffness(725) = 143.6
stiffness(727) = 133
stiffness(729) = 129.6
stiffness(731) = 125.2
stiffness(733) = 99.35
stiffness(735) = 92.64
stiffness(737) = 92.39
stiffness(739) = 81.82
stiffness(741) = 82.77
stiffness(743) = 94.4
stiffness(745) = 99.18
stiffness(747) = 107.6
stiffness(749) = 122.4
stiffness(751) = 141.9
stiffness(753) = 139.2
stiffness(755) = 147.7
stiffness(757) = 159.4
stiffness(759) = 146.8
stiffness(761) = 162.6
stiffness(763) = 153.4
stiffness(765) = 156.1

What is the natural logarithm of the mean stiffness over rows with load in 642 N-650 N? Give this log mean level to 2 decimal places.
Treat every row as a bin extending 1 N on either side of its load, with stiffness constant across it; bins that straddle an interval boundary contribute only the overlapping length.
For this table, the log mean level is 5.04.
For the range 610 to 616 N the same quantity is 5.01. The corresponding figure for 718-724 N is 4.93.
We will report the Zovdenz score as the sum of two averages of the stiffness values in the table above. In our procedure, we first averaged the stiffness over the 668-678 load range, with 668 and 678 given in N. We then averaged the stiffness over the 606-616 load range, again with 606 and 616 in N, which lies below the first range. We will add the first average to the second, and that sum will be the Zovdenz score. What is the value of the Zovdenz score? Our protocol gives 296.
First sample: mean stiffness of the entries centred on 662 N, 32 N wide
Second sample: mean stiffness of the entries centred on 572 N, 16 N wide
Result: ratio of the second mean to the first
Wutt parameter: 0.96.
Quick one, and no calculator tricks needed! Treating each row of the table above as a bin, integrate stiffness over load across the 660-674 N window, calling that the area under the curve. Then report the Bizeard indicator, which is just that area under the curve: 2094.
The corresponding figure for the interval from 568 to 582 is 2057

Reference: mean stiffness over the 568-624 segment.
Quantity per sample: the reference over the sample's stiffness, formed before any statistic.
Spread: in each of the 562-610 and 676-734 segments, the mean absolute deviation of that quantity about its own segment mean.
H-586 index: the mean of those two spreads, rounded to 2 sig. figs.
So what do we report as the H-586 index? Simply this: 0.056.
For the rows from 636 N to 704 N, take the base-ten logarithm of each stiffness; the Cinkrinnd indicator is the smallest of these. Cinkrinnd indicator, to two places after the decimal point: 2.13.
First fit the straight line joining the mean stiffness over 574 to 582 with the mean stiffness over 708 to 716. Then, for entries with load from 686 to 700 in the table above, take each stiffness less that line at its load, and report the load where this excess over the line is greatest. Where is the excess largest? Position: 689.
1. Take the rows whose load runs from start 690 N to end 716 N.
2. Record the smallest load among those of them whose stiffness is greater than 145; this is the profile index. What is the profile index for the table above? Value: 691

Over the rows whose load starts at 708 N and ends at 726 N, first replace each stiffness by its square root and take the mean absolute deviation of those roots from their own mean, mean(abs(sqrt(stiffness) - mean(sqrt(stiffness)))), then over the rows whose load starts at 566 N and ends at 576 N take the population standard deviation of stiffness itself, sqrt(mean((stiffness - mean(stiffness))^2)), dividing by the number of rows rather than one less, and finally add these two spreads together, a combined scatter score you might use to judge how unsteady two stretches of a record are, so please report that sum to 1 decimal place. 3.3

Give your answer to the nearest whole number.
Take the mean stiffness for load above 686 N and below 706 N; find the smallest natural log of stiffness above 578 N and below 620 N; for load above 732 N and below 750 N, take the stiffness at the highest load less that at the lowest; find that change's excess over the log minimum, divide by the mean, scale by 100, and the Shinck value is 12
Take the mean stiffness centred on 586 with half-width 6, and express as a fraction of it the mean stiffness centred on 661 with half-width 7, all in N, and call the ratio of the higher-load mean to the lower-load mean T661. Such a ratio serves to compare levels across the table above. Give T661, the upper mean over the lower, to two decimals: 1.02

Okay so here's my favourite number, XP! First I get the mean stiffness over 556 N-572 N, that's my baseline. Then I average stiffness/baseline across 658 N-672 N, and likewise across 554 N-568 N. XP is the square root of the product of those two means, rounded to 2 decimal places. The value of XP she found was 1.05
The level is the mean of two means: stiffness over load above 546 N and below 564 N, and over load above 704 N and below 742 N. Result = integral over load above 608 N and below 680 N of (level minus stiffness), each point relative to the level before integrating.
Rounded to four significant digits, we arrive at -1222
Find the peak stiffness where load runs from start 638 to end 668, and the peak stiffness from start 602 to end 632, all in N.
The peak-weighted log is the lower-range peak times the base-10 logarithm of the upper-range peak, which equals 376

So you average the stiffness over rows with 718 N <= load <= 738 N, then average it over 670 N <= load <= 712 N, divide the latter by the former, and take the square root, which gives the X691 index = 1.10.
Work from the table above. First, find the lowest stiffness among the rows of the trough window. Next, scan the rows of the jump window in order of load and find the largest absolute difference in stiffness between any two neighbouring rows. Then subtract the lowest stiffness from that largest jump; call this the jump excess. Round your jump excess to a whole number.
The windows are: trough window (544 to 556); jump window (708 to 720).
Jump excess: -116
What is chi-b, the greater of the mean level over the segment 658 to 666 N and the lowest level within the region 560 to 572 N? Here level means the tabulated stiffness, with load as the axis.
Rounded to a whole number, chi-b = 152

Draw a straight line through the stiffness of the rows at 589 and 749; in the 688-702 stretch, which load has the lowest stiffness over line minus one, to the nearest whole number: 693 N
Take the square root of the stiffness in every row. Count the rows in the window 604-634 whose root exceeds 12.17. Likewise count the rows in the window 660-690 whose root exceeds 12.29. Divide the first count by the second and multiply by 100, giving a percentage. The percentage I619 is 180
